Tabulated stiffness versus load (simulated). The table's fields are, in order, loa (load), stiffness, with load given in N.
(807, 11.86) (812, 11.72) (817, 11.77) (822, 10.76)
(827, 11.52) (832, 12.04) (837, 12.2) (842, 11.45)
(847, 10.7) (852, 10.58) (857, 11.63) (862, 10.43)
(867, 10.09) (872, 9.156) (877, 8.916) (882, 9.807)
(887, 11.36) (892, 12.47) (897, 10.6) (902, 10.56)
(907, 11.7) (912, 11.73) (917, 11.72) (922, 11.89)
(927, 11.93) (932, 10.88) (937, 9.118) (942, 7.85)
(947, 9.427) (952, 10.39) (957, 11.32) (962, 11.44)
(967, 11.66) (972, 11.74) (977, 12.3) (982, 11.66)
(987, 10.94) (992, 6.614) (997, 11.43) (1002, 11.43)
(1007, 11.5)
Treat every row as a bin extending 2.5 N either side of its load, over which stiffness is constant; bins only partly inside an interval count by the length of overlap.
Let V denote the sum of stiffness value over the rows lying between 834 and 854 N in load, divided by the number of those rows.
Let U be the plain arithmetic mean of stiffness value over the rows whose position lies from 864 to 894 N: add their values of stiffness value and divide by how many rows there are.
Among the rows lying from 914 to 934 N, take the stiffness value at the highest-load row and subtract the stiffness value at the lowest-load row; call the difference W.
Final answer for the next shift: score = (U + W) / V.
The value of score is 0.84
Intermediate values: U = 10.3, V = 11.2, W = -0.8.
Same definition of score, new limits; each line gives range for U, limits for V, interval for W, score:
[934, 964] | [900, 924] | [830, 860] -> 0.83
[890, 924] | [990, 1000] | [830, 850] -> 1.13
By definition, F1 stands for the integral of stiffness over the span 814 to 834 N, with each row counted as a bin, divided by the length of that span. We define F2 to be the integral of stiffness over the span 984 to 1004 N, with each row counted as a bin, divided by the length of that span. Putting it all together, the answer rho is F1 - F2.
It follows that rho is 1.4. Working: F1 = 11.5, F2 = 10.1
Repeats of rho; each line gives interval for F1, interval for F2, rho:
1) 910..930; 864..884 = 2.3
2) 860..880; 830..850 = -1.9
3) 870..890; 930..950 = 0.6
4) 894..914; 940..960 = 1.3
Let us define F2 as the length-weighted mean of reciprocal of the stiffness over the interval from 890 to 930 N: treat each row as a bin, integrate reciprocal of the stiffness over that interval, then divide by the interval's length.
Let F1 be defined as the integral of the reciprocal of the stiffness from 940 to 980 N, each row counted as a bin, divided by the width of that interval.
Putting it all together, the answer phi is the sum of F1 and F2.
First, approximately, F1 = 0.0942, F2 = 0.0868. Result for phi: 0.181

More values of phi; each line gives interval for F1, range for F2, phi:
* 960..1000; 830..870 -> 0.185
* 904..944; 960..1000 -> 0.188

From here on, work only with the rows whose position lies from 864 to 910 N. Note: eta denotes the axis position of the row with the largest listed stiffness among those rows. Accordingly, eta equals 892 N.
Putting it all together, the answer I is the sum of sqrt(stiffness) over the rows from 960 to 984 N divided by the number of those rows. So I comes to 3.43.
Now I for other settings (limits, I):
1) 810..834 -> 3.40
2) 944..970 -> 3.29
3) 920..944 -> 3.20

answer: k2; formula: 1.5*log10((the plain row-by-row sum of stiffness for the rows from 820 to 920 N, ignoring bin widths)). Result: 3.5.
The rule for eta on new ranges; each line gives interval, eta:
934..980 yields 977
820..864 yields 837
